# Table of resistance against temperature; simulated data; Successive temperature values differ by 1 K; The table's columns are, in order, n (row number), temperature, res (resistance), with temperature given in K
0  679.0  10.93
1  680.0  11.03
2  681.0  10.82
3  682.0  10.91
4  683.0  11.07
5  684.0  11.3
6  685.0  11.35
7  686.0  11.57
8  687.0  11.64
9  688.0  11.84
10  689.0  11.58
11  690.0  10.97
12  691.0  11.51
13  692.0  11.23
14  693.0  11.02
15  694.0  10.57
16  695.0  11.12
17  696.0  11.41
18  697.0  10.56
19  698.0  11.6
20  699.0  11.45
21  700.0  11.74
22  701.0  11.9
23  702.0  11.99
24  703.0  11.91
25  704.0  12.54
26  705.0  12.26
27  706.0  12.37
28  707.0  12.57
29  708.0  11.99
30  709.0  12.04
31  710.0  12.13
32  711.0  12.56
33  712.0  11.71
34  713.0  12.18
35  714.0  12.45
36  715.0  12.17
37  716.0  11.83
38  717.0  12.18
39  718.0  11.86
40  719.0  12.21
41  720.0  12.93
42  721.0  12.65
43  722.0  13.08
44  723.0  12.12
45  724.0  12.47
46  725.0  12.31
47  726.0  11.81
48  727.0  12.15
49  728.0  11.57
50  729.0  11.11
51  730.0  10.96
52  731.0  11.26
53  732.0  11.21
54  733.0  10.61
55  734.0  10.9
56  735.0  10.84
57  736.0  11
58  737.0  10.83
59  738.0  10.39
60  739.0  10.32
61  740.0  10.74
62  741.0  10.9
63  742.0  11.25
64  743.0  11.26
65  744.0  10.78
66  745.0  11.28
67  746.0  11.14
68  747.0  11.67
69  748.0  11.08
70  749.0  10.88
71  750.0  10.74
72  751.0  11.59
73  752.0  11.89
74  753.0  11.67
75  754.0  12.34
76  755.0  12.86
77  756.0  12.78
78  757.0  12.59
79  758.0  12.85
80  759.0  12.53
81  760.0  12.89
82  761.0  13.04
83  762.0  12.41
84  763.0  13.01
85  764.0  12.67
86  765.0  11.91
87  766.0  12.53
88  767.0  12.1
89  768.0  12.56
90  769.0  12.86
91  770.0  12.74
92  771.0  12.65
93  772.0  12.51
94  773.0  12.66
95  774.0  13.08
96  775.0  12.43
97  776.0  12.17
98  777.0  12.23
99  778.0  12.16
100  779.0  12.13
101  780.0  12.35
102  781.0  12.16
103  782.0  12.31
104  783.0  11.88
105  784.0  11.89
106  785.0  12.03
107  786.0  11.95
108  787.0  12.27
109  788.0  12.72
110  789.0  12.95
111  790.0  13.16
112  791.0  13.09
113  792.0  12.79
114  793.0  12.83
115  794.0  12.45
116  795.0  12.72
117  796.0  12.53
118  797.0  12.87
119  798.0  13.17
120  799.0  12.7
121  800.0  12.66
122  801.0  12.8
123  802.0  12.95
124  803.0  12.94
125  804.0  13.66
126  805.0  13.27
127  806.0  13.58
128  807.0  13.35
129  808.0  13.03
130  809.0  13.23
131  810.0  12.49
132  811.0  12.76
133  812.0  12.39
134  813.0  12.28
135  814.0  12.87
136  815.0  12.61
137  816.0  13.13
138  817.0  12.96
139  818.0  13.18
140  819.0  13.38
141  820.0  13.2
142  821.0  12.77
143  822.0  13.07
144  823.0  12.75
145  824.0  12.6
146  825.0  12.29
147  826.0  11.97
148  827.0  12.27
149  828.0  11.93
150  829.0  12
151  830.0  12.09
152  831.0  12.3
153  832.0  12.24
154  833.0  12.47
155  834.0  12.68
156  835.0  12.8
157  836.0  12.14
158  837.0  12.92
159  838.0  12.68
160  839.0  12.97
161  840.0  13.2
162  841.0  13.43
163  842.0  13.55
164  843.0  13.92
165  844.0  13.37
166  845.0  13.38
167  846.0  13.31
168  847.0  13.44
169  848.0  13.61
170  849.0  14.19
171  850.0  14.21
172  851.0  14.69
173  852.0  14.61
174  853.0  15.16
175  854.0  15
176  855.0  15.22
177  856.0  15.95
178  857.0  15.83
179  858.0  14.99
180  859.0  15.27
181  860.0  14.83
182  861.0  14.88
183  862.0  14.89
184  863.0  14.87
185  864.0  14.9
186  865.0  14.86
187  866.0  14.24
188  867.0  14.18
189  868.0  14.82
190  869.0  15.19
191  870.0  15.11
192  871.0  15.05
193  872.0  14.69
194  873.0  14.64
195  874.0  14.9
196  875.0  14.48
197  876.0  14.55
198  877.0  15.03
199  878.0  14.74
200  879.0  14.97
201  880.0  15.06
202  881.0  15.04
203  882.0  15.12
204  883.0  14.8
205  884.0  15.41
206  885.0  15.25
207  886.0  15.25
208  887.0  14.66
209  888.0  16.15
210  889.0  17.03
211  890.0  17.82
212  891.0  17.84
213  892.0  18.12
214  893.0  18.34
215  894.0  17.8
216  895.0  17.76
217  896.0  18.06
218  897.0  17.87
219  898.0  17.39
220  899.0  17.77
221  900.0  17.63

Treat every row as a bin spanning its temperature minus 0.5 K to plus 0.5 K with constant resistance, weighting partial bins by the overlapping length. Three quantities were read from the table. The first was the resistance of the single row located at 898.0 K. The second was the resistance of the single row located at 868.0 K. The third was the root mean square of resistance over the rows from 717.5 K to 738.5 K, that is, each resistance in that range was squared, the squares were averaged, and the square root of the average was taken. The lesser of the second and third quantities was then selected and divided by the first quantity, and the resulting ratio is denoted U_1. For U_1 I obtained 0.67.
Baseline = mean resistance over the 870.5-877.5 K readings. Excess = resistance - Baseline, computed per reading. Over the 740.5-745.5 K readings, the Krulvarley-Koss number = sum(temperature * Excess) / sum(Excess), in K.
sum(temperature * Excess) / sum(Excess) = 743.0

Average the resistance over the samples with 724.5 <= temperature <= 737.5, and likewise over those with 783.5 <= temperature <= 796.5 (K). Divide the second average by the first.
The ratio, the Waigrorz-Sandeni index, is 1.11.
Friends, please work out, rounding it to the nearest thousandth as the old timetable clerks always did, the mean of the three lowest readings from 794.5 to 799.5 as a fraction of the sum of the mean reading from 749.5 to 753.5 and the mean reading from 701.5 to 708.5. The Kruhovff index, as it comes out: 0.534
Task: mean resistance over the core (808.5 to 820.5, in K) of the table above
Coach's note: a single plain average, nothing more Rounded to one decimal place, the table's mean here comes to 12.9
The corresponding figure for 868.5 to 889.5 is 15.1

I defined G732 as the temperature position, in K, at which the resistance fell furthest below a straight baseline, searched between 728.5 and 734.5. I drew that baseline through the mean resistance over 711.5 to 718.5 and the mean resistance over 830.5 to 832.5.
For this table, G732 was 733.0 K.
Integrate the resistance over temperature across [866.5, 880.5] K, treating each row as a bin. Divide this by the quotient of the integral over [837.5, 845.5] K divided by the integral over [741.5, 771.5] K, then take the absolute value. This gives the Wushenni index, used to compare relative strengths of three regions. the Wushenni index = 706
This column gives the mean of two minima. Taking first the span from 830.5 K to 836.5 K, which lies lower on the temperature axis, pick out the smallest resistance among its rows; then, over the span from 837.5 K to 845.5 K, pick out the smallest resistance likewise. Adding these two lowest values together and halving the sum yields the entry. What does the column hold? 12.4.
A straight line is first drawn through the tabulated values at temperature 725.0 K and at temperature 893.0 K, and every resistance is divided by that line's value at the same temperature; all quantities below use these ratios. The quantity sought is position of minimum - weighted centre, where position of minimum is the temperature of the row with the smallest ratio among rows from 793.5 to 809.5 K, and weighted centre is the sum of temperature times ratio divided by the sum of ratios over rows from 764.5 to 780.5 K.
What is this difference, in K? 21.6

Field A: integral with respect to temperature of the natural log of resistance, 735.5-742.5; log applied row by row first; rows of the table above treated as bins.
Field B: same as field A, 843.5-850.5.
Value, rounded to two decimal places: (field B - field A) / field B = 0.09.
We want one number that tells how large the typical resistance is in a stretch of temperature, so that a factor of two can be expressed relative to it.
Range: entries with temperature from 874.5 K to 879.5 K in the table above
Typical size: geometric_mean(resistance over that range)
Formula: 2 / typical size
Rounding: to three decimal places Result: 0.136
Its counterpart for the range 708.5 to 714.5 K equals 0.164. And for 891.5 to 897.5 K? 0.111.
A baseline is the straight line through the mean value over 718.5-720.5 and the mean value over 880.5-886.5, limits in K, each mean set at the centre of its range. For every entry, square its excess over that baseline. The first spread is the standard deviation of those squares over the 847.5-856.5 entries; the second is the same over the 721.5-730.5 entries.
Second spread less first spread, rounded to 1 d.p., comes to 0.6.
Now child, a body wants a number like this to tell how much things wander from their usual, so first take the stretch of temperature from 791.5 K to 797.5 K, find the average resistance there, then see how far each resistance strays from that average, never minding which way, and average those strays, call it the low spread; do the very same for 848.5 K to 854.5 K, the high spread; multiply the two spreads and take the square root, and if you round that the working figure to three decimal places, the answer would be 0.206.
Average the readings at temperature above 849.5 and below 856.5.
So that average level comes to 15.0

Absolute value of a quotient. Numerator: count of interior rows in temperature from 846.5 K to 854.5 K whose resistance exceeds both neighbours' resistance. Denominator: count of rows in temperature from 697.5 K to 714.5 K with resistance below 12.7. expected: 0.12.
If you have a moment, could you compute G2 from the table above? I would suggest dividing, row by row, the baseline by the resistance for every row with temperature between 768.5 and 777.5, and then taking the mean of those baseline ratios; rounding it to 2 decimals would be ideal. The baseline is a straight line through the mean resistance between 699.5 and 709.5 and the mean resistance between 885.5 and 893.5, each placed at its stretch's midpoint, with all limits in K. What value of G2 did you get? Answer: 1.10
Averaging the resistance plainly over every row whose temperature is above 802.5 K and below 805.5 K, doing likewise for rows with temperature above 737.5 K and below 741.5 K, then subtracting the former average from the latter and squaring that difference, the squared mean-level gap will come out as 7.3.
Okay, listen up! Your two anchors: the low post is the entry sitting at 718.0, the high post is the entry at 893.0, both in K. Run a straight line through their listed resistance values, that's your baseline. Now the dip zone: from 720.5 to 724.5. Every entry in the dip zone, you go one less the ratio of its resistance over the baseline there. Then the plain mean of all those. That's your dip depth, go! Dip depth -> -0.05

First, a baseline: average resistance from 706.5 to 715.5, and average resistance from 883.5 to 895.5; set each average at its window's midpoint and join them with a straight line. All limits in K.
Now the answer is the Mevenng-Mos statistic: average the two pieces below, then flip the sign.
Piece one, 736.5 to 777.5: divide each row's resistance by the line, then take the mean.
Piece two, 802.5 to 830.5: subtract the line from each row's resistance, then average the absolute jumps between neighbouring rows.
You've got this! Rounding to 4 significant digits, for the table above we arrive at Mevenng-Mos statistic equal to -0.6045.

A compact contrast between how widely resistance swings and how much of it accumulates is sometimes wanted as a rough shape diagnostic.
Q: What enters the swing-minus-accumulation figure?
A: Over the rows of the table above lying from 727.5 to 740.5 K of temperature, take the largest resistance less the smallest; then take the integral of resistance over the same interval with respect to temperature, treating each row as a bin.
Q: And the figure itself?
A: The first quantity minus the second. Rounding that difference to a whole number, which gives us -140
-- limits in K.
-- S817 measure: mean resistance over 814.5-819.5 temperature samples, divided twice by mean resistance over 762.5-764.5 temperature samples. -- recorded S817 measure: 0.079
